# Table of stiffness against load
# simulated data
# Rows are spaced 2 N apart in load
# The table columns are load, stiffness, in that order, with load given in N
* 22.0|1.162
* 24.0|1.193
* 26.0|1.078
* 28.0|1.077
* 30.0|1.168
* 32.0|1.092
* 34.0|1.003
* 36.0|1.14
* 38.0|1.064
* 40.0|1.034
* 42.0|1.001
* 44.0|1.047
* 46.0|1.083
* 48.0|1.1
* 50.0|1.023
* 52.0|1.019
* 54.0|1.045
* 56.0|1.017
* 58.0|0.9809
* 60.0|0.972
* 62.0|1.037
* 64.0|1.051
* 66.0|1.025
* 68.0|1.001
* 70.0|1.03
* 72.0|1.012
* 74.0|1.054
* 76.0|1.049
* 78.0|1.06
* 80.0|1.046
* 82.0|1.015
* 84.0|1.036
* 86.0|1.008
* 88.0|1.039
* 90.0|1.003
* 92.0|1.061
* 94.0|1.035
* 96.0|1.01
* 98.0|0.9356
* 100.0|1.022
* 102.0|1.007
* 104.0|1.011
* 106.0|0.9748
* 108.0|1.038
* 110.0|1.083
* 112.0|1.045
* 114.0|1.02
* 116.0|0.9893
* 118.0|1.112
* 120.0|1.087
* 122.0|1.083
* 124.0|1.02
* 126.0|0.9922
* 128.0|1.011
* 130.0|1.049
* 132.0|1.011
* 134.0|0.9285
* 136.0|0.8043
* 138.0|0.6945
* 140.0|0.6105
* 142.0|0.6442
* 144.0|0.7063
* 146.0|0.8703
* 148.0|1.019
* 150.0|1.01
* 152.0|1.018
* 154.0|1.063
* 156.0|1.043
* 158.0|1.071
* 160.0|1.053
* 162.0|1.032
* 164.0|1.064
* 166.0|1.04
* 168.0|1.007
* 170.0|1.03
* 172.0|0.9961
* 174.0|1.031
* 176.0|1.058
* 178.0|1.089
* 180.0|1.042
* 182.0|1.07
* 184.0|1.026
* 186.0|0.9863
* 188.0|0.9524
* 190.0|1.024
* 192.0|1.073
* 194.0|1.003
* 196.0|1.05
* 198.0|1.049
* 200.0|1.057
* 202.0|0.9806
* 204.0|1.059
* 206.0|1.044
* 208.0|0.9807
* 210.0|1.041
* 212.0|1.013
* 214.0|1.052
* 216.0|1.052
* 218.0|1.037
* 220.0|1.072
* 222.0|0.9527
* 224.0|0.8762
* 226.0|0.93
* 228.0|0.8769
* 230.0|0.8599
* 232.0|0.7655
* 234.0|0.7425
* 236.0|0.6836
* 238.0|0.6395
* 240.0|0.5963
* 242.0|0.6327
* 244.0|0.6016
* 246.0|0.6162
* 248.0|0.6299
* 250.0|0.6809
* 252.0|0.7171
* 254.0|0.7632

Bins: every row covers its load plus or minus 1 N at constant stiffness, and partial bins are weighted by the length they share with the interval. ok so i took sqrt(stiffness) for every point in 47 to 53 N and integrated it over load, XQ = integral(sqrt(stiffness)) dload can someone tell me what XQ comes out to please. 6.139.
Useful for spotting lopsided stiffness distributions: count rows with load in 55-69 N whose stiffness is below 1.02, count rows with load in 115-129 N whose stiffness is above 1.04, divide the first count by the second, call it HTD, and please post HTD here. 1.3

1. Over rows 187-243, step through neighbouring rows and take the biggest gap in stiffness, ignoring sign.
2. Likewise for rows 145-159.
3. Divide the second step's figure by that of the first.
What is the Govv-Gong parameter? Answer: 1.2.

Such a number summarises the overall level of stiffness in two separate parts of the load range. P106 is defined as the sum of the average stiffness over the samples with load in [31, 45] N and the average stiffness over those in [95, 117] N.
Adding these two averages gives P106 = 2.07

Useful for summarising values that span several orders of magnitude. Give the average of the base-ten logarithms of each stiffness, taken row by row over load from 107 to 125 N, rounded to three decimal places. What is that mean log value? 0.022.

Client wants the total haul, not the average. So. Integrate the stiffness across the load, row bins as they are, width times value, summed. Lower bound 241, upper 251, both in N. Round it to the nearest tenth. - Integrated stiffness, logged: 6.3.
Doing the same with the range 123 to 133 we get 10.2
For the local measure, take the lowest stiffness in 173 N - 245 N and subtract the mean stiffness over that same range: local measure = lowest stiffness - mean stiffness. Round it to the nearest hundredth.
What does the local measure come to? -0.35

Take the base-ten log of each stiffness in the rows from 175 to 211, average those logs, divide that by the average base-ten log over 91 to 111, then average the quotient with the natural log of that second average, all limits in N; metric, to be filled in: -1.53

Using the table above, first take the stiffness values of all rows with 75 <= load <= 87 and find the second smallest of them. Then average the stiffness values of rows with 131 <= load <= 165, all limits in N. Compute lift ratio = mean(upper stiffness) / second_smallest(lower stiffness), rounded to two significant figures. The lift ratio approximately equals 0.91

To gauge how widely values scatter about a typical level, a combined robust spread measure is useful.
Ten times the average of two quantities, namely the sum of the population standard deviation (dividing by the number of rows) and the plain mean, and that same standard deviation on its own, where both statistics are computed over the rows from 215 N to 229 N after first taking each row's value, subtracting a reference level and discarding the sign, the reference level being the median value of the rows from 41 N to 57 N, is 0.99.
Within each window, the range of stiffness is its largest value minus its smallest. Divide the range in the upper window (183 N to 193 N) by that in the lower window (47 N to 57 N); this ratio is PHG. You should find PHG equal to 1.5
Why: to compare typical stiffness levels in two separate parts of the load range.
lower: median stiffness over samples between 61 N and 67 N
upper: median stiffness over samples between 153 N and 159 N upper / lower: 1.03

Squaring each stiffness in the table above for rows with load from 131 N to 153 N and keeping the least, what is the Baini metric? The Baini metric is 0.37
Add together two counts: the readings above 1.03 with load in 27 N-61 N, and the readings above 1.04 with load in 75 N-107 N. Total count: 14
